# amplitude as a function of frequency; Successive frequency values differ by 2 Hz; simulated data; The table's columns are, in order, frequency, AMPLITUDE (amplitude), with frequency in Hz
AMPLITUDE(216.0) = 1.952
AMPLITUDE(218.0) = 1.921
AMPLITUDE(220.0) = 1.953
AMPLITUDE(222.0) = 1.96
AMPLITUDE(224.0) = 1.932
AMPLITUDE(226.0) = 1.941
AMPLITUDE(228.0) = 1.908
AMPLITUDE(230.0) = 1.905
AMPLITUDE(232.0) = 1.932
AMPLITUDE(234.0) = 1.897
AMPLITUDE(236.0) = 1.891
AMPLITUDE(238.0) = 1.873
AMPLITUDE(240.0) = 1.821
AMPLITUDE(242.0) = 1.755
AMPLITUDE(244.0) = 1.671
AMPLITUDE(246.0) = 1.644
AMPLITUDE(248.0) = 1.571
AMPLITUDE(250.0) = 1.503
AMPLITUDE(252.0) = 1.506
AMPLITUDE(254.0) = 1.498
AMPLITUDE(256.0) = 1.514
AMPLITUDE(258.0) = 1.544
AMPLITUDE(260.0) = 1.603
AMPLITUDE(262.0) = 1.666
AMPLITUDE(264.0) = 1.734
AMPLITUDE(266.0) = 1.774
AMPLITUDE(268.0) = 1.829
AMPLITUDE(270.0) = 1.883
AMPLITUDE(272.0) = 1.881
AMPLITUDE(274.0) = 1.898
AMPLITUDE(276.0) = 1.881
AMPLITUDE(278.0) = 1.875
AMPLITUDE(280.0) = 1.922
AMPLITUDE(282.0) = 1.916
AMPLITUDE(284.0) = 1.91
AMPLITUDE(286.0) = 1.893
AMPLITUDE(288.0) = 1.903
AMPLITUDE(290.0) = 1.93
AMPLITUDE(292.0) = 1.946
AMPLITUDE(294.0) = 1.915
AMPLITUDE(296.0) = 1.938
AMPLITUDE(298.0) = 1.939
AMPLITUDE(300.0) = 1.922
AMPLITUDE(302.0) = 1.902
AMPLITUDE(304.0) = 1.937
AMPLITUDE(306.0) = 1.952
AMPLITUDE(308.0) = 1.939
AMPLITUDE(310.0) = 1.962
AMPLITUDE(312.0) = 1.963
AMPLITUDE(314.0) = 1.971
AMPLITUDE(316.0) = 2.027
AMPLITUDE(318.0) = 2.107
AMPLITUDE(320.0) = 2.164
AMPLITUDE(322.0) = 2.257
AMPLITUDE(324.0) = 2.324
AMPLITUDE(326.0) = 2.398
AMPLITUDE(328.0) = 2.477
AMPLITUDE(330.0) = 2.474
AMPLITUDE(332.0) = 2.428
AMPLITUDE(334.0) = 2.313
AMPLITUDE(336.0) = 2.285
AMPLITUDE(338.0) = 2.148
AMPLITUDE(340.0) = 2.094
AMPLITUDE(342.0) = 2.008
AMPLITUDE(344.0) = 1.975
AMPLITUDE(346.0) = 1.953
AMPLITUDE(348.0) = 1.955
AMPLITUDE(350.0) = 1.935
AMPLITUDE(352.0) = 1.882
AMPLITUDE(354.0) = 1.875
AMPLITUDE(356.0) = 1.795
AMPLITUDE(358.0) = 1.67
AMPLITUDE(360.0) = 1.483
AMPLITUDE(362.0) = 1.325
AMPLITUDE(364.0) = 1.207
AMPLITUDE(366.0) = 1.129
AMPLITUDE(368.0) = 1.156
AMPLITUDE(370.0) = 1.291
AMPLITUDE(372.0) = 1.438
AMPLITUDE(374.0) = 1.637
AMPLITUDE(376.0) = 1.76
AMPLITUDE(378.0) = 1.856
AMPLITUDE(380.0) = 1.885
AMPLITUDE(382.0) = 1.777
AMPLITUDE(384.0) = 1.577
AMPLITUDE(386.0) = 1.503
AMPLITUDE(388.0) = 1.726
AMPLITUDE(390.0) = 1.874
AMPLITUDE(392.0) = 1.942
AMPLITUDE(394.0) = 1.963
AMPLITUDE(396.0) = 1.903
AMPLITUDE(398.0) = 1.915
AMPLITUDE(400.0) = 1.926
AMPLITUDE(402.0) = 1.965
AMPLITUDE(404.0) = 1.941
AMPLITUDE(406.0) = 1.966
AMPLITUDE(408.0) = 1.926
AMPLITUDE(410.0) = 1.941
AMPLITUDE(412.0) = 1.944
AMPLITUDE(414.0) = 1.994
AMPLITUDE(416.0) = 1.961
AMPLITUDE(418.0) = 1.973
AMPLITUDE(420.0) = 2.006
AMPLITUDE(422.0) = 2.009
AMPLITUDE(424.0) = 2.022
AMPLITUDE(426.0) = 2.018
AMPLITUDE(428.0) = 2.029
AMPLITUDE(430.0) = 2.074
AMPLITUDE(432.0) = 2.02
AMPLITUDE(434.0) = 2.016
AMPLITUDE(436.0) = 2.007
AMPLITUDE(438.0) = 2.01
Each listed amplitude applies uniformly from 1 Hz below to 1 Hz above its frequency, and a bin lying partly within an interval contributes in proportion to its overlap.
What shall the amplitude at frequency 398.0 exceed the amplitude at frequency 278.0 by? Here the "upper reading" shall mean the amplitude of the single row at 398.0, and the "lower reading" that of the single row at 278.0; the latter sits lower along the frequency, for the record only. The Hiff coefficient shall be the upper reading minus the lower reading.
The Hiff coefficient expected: 0.04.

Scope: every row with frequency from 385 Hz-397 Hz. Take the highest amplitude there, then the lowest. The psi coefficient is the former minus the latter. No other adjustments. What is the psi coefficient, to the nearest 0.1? 0.5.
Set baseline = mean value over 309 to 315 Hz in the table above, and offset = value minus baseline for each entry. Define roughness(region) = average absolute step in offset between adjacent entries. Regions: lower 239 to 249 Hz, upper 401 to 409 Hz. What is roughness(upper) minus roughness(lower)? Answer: -0.03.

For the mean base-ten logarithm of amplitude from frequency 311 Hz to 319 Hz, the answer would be 0.30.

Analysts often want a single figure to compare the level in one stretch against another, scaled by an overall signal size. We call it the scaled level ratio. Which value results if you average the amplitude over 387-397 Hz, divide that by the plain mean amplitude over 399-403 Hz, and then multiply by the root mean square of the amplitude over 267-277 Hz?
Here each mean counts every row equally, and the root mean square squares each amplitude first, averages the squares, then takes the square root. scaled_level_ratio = 1.81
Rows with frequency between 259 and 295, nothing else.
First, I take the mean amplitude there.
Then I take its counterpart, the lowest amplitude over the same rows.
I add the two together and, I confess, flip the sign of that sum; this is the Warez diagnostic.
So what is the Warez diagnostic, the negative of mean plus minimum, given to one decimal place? -3.5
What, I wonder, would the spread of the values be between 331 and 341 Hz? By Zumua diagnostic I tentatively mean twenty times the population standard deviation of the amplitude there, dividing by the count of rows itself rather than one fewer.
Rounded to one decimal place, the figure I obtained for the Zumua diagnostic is 2.4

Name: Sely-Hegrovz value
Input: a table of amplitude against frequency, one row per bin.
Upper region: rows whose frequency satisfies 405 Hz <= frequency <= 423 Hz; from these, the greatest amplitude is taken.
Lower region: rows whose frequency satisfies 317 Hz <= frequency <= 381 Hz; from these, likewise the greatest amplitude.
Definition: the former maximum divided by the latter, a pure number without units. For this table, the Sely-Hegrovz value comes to 0.81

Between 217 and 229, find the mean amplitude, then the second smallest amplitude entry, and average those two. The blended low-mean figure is 1.93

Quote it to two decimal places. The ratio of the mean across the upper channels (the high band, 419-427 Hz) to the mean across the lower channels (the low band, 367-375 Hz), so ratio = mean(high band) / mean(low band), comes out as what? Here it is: 1.46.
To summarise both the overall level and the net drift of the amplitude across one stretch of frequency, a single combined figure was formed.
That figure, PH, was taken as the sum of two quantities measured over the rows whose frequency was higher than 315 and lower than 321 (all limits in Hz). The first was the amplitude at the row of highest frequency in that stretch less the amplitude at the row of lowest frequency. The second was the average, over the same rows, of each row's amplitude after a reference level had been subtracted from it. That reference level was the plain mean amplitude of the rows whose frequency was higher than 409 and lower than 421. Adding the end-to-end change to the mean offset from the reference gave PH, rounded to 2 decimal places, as 0.27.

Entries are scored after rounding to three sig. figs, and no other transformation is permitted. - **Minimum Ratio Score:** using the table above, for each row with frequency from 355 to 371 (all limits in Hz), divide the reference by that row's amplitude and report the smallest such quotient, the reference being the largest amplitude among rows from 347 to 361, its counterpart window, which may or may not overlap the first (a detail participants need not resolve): 1.09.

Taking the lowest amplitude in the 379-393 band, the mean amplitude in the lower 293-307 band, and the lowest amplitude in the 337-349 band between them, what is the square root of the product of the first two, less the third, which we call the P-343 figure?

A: -0.25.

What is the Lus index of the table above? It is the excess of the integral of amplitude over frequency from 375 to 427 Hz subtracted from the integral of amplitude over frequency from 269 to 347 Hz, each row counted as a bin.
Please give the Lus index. 61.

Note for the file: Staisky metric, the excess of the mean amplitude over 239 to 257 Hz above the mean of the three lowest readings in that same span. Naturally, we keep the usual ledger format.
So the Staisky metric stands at 0.107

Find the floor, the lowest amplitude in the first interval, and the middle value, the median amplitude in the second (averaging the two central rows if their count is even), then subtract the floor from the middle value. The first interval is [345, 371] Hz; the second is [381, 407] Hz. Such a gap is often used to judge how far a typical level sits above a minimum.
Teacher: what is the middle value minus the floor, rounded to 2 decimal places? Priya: 0.79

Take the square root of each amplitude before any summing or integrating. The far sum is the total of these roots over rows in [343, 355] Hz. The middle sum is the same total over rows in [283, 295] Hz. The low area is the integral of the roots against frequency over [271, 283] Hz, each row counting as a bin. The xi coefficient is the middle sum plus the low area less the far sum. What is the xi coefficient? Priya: 16.5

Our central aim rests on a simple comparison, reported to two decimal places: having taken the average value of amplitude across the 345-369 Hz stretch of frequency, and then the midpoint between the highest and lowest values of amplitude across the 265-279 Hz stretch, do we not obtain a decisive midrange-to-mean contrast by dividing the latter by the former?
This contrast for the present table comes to 1.14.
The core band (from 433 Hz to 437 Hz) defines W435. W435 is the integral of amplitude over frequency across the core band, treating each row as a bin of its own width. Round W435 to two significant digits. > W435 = 8.0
